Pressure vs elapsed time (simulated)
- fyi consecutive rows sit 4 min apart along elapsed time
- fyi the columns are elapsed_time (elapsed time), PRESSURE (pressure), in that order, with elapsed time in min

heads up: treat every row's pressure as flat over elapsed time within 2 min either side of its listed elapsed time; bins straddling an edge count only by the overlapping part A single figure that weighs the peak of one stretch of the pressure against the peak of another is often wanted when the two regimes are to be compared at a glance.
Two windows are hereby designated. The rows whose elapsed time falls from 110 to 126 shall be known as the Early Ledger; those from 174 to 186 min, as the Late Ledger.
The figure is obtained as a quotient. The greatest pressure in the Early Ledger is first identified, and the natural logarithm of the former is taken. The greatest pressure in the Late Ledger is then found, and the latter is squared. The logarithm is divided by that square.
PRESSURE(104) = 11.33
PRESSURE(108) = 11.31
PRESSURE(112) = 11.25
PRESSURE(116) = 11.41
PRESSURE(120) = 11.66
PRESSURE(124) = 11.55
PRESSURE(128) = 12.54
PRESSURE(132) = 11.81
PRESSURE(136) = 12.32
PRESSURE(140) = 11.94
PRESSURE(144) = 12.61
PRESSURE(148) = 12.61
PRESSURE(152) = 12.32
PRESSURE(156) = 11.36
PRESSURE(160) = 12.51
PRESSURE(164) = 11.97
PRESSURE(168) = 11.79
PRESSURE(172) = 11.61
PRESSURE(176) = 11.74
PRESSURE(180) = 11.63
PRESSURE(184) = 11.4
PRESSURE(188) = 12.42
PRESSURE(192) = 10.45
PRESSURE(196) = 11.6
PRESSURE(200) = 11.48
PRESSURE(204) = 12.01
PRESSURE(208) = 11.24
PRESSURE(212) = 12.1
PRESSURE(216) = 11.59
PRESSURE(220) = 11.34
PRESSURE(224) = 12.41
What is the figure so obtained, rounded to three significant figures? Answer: 0.0178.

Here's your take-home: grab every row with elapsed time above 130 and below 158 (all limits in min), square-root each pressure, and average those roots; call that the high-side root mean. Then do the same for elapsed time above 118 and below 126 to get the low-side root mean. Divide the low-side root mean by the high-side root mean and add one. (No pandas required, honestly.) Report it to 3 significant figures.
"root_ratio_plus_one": 1.98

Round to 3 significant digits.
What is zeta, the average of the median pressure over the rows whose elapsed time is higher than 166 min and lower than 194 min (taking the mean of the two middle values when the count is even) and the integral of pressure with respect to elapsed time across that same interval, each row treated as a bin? 168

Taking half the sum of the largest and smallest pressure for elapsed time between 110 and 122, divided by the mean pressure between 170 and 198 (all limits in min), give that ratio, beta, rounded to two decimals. 0.99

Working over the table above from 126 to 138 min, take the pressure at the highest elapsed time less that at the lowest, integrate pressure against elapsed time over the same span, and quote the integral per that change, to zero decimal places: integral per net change -667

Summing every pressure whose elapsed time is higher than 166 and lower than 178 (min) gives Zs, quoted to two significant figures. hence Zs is 35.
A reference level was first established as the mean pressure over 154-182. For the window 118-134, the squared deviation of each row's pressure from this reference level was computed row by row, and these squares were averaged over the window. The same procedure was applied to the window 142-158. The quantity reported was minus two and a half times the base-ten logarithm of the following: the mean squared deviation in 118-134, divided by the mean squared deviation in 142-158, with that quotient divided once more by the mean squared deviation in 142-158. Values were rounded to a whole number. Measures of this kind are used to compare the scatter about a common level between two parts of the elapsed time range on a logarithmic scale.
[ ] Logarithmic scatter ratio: 0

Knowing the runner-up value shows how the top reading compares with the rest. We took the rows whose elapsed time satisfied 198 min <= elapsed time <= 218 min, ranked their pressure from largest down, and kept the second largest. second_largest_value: 12.01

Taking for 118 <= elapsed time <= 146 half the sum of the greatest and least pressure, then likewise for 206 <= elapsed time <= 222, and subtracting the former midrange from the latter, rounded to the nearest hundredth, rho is -0.41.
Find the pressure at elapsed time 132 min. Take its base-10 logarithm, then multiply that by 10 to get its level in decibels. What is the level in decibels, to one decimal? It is 10.7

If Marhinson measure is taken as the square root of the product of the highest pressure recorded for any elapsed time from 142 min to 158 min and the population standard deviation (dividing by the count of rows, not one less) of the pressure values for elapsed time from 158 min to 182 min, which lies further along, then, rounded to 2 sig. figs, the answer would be 2.0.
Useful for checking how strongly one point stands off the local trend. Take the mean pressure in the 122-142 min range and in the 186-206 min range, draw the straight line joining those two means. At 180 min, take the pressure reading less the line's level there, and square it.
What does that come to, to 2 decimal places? 0.01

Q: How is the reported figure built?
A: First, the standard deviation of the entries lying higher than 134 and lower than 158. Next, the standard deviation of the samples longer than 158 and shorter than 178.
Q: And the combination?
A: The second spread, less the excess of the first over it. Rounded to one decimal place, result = 0.2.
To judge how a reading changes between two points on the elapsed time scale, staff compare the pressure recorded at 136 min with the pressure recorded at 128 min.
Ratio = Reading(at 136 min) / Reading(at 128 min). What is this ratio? 0.98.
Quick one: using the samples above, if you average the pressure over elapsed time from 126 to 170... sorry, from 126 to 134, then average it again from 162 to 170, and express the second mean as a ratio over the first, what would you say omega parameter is 0.98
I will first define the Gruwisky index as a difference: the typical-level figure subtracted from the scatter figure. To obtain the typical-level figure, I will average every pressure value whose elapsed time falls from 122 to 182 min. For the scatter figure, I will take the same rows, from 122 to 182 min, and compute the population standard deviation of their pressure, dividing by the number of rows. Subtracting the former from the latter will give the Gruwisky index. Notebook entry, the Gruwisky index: -11.6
